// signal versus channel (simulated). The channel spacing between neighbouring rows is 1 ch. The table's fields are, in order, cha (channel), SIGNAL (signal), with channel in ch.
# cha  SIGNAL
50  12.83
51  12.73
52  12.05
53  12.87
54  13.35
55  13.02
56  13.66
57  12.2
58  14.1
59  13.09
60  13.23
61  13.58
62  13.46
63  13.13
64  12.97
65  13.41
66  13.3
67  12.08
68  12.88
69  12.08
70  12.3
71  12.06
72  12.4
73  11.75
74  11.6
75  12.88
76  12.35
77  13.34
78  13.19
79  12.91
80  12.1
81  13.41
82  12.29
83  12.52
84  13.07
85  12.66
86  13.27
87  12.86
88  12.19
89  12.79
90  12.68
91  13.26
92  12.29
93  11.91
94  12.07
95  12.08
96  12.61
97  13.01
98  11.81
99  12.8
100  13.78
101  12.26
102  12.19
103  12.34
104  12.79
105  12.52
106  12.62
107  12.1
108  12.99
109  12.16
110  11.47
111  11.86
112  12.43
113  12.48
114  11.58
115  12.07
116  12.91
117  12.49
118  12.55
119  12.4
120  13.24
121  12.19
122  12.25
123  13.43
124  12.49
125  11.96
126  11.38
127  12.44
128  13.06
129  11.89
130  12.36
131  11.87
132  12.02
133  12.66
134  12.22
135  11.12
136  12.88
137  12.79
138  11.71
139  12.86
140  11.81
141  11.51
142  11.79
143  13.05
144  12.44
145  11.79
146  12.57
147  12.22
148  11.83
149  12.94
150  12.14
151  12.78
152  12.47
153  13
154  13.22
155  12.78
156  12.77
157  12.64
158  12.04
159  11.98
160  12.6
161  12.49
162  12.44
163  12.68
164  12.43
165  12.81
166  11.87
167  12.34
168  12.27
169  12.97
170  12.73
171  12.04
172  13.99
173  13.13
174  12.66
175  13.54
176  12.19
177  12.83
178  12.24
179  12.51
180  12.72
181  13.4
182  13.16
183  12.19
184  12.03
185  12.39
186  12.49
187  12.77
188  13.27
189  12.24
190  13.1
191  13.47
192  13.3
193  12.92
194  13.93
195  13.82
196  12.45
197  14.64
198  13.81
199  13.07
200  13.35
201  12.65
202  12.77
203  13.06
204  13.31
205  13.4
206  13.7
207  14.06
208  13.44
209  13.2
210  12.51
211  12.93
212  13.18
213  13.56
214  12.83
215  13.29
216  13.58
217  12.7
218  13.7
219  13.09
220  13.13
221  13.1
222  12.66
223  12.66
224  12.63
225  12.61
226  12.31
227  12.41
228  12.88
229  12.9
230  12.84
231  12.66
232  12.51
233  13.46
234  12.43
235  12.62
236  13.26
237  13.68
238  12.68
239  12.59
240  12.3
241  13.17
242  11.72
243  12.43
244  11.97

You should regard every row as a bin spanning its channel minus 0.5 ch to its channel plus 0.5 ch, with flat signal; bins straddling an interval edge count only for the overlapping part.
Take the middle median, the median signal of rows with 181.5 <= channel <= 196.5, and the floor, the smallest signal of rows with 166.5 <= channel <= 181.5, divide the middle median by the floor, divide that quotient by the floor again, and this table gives 0.089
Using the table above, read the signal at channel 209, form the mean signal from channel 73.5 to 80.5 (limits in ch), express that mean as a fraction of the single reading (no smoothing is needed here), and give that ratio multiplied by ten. 9.6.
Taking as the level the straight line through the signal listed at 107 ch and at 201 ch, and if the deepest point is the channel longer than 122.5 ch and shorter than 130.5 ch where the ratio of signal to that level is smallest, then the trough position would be 126 ch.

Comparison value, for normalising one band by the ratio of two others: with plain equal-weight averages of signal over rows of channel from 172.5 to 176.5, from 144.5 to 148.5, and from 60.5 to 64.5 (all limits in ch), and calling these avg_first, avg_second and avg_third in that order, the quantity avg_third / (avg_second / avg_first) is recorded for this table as 14.1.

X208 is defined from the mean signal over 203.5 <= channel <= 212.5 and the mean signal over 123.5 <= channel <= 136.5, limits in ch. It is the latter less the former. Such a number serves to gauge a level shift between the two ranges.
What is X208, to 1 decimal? -1.1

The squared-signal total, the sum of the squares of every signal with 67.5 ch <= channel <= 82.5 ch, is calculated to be 2349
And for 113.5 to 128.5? 2322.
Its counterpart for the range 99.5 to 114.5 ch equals 2300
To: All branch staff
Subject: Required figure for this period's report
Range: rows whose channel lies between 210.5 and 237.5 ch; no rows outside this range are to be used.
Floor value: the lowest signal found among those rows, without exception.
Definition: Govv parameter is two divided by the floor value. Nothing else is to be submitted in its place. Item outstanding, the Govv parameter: 0.162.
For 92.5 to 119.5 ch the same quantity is 0.174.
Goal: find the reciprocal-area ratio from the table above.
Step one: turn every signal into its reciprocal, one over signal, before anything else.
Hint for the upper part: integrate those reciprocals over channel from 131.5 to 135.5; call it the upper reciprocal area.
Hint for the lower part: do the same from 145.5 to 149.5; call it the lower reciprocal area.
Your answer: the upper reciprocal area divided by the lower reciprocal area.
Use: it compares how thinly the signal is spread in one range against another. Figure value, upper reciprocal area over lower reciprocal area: 1.03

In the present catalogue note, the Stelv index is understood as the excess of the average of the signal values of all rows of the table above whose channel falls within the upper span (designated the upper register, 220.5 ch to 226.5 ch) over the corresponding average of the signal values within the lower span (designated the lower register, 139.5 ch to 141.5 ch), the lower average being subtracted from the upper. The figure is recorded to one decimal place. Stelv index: 1.0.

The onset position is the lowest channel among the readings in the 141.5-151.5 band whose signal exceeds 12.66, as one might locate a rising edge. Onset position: 143 ch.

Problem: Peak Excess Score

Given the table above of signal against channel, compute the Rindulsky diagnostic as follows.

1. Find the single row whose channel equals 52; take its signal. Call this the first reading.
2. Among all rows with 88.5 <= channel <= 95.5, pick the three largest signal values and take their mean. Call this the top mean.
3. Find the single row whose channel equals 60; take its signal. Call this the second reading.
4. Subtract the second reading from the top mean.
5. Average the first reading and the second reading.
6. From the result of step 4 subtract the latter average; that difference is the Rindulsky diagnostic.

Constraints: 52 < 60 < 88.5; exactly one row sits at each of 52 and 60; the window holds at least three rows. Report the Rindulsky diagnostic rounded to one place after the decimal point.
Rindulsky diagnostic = -13.0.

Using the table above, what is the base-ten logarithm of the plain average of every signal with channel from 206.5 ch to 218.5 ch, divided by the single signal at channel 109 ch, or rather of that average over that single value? 0.04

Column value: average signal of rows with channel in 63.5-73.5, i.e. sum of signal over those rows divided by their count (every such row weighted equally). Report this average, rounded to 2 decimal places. 12.52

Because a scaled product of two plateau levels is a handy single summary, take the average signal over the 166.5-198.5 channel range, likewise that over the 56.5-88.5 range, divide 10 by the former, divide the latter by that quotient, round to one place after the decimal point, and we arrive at 16.5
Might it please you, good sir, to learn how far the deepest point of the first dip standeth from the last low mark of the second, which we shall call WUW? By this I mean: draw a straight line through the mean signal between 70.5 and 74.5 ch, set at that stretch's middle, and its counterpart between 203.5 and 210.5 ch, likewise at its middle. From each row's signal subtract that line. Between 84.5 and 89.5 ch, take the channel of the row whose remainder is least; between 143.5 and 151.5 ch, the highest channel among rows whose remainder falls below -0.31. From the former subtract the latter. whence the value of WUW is -62 ch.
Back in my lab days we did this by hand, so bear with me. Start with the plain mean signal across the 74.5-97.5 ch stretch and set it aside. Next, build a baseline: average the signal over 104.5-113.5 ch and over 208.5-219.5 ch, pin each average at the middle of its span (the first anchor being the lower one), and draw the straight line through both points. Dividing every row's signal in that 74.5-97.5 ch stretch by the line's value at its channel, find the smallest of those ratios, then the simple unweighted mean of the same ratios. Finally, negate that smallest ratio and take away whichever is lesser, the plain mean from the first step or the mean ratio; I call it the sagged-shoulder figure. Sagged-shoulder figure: -2.03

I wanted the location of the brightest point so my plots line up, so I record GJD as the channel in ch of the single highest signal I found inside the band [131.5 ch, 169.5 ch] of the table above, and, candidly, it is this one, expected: 154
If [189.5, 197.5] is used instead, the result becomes 197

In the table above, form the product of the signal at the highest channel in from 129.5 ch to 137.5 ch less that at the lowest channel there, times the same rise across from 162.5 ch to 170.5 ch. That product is 0.0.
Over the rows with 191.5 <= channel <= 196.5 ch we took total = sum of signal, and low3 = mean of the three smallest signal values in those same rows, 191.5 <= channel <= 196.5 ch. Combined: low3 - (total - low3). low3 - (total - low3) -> -40.6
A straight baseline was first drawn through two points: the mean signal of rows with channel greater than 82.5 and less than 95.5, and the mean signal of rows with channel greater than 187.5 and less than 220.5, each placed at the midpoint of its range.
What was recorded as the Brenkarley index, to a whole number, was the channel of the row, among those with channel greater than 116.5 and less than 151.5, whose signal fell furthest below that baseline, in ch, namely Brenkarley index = 135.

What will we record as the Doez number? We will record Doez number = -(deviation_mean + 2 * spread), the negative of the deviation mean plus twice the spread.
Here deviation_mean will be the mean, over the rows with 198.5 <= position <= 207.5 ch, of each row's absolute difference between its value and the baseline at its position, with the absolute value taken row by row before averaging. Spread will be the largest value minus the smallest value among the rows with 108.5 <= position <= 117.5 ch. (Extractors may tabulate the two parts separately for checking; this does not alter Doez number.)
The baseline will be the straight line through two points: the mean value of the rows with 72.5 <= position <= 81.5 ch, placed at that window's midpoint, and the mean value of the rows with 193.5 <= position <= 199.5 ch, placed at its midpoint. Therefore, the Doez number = -3.37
